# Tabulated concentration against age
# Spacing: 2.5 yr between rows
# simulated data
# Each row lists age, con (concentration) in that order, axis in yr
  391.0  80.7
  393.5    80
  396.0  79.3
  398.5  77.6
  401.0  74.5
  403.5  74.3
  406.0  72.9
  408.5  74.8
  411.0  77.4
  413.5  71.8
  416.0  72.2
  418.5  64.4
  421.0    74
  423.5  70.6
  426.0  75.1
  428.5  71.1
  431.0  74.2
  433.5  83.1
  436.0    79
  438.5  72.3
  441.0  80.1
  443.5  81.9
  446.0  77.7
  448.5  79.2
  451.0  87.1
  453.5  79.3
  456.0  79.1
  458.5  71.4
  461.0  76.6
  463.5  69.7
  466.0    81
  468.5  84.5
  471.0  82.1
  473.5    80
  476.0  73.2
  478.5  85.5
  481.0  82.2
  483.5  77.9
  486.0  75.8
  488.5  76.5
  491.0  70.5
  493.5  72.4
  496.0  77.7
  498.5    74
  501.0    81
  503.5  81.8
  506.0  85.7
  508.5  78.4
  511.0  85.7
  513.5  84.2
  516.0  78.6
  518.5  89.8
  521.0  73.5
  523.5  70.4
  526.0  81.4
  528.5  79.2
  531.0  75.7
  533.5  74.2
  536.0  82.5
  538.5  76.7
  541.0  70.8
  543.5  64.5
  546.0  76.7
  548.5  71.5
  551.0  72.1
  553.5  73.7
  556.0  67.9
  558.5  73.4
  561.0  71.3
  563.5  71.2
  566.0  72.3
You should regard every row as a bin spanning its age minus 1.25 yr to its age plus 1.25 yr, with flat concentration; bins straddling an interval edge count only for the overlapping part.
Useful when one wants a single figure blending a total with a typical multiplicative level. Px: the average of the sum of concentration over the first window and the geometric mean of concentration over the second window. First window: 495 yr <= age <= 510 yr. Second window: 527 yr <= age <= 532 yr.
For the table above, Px 278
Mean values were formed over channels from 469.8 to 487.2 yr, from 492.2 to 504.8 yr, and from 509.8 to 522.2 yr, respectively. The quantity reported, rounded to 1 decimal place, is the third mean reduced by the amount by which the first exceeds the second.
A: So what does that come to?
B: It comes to 80.2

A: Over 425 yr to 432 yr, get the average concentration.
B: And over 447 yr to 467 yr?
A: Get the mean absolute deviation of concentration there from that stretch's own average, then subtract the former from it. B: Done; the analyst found -69.4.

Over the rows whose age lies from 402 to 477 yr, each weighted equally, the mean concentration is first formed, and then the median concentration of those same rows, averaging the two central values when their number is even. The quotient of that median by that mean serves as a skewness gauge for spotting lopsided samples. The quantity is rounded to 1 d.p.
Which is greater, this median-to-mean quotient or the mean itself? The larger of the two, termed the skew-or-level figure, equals 76.3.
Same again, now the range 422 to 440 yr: 75.1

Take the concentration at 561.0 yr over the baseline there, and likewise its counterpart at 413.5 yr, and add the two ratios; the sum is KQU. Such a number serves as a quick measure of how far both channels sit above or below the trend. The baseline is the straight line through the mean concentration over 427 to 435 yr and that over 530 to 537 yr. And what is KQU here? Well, 1.86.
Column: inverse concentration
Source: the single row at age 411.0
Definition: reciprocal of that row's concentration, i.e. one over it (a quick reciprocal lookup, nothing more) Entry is 0.0129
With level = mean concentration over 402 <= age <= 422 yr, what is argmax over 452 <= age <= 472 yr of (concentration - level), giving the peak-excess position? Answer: 468.5 yr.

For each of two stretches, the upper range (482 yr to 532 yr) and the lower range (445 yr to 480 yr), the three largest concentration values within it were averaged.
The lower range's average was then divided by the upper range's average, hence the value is 0.98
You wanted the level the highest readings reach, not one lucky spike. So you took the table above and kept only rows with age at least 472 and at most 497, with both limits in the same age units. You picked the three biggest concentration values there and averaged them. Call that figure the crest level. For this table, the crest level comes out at 83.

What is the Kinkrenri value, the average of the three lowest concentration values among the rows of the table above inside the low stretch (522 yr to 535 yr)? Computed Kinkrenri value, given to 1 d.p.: 73.4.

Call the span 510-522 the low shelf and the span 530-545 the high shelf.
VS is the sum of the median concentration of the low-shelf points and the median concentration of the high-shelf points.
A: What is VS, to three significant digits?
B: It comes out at 159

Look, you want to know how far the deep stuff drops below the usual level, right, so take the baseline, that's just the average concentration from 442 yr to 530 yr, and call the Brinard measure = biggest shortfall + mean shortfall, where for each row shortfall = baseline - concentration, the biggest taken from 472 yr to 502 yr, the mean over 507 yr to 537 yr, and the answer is 8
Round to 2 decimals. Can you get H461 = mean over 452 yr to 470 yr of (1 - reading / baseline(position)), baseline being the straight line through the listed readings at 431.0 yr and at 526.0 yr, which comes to -0.01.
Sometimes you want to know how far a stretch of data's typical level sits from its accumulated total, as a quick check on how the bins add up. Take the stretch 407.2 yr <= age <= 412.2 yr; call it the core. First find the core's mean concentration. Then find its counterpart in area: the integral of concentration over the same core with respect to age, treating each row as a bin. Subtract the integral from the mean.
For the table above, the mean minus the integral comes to -304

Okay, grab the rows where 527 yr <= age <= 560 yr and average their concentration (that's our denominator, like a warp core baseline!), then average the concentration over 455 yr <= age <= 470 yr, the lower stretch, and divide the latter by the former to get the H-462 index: 1.04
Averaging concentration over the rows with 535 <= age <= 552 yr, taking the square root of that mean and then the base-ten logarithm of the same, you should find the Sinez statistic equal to 0.933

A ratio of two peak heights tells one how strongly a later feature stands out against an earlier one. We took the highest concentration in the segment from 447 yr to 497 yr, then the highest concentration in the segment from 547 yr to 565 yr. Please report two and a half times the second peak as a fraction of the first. 2.12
